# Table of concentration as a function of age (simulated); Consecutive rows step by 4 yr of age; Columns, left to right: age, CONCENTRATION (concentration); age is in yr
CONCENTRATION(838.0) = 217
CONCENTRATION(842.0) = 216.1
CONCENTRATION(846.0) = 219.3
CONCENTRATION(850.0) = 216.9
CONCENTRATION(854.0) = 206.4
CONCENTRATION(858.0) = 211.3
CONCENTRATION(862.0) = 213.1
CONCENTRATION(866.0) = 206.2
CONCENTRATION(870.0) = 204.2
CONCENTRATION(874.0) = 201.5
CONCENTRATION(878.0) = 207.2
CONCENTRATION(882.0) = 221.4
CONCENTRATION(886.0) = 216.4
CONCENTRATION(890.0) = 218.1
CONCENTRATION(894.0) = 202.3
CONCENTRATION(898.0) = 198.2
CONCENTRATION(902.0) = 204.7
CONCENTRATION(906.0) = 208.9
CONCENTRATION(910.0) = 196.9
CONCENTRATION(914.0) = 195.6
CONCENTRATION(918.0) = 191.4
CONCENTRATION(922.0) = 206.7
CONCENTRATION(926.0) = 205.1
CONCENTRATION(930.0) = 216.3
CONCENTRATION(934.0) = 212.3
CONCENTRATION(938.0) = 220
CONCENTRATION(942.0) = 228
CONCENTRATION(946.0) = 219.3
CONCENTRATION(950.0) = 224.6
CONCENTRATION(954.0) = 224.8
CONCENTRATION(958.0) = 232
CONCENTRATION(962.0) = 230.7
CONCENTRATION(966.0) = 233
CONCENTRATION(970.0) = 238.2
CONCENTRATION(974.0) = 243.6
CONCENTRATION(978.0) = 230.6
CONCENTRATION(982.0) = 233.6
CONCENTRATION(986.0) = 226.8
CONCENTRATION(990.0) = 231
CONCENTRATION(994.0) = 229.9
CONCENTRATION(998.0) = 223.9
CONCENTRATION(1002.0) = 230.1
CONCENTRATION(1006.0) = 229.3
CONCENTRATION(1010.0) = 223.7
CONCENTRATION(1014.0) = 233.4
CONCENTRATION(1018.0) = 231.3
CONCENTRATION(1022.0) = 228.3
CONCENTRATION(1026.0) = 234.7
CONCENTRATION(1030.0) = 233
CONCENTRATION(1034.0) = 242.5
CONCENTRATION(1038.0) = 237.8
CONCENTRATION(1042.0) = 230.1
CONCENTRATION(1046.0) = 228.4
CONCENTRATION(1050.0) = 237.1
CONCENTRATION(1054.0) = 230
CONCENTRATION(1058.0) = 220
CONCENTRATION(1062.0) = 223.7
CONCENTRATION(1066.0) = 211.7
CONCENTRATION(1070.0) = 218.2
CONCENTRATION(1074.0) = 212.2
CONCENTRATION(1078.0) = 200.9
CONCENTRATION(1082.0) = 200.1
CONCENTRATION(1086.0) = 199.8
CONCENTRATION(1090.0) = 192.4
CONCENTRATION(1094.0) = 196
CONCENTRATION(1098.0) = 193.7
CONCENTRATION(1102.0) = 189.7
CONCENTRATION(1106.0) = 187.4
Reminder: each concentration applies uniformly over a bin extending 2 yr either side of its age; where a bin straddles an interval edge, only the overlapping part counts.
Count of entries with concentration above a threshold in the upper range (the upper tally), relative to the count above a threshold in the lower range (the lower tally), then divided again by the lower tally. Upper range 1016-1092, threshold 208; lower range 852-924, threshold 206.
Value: 0.15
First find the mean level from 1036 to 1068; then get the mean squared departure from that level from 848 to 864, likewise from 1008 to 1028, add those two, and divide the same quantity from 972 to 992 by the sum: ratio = 0.24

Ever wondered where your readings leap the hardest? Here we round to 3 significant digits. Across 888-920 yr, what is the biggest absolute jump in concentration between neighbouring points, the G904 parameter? 15.8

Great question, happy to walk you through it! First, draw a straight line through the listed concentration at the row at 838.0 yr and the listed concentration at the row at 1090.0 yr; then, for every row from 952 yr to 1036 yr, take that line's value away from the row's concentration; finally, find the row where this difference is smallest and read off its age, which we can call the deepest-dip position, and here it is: 954.0 yr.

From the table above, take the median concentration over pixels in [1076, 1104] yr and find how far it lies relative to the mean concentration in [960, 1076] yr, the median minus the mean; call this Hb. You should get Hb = -34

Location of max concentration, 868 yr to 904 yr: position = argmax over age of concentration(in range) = 882.0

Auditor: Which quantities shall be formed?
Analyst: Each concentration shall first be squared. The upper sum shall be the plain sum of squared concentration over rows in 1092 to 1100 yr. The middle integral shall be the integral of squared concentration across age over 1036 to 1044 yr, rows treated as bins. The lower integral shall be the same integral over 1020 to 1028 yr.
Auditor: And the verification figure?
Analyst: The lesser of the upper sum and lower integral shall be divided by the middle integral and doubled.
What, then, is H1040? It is 0.35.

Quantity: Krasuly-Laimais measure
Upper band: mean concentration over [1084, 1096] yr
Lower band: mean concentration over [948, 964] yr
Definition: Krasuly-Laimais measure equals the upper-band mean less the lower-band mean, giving -32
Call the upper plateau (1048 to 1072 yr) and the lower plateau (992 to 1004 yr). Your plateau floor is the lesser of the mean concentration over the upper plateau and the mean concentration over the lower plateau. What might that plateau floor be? 223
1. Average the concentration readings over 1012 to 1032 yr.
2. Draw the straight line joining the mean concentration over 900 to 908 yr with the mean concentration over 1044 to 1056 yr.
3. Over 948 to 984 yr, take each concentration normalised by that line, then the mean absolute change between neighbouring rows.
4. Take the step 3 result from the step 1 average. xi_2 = 232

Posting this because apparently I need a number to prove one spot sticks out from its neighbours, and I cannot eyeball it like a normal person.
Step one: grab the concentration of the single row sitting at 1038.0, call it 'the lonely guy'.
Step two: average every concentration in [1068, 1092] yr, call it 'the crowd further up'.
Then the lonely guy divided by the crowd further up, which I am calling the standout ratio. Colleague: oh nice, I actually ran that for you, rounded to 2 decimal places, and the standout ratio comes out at 1.17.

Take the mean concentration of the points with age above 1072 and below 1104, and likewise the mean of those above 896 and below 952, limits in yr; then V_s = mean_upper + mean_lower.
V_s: 407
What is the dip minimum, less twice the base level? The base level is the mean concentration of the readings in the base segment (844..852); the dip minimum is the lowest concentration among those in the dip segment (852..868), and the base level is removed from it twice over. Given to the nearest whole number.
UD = -230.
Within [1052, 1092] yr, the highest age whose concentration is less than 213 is 1090.0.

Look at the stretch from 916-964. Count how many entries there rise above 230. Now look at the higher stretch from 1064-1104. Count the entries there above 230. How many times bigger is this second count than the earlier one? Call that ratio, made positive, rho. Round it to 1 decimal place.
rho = 0.0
